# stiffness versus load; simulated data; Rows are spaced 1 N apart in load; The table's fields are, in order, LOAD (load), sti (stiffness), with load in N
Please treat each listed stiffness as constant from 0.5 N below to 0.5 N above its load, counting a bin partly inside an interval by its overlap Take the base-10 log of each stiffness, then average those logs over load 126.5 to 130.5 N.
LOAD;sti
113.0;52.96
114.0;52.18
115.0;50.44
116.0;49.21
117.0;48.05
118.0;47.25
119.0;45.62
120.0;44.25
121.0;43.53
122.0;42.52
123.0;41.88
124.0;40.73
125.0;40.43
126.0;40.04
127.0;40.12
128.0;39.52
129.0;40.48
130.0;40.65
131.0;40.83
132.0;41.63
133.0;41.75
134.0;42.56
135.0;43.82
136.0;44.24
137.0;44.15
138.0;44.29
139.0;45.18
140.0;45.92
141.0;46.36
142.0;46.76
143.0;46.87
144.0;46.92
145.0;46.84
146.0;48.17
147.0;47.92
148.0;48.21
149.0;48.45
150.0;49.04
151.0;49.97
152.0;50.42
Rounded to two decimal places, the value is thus 1.60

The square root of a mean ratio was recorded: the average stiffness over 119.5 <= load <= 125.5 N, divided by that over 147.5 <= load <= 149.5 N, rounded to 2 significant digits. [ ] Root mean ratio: 0.93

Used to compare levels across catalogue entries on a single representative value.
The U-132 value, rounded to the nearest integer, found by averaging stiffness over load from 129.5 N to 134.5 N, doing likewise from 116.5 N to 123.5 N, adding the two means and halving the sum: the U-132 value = 43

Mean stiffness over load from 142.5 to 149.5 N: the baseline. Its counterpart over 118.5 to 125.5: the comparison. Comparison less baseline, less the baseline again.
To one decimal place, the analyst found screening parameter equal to -52.5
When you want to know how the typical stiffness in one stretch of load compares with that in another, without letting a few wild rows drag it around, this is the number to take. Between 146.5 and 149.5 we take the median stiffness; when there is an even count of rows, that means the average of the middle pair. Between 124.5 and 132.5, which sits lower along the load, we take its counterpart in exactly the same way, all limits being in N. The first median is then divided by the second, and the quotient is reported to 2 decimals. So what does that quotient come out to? 1.19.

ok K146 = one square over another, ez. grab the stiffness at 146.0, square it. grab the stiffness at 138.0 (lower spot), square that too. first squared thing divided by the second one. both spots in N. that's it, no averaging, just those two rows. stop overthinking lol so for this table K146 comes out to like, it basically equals 1.18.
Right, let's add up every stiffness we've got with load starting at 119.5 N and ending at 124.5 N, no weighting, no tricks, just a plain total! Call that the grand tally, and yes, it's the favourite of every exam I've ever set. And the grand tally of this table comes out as 213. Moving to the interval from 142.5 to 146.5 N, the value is 189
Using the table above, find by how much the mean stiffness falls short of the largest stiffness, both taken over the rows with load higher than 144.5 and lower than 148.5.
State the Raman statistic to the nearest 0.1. 0.4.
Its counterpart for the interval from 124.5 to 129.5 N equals 0.4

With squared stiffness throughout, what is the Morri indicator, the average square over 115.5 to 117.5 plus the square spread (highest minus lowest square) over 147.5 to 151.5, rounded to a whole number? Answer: 2538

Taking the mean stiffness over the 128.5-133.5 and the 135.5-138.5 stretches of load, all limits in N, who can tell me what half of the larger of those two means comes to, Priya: 22.1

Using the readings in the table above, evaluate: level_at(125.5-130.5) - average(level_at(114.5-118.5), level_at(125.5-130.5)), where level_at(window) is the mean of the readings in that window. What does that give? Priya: -4.3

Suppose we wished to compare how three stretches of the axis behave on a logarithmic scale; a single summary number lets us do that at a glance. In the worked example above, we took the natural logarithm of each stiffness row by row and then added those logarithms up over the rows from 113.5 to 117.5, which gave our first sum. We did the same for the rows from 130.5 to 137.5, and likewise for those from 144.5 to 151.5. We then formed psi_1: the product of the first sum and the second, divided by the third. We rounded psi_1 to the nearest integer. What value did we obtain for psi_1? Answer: 15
